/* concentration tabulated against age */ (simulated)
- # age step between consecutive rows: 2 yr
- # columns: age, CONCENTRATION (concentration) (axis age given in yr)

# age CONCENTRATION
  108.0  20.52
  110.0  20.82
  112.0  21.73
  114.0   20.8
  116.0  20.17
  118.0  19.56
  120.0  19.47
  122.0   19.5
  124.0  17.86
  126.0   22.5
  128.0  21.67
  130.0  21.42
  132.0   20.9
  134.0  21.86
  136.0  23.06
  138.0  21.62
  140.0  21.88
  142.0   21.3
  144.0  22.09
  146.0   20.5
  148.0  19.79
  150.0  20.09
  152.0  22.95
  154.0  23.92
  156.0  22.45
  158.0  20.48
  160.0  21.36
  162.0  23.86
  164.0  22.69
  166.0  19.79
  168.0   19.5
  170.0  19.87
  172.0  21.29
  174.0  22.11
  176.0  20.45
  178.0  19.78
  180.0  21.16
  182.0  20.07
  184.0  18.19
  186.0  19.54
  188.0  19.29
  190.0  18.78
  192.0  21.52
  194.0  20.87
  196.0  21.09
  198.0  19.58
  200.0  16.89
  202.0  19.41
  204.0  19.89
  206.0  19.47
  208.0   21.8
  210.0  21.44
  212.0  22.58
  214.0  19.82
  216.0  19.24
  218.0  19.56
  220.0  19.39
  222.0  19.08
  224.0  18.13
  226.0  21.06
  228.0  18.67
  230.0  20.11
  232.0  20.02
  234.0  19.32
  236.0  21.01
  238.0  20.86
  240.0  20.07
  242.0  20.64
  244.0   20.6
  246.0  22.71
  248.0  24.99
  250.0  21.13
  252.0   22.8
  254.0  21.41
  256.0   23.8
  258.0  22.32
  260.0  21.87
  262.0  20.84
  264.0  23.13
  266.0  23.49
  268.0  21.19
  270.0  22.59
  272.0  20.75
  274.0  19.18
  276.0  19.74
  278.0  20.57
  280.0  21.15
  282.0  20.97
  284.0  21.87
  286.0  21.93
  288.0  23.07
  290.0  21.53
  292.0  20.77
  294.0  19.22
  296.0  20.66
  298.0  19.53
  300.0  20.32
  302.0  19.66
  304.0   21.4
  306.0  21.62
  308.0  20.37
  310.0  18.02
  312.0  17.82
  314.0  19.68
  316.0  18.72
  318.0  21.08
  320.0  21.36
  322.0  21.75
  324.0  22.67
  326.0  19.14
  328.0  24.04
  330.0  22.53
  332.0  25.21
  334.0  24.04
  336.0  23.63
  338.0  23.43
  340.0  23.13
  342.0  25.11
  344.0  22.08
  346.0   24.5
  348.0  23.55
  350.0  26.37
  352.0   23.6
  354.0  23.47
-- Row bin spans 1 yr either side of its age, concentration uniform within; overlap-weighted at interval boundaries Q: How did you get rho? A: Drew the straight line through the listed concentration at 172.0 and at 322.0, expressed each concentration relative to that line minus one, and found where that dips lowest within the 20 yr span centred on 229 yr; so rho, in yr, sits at 224.0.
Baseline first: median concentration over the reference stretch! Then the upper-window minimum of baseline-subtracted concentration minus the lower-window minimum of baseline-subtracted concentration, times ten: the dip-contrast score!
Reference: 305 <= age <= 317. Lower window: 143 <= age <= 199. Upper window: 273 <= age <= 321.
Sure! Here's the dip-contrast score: -4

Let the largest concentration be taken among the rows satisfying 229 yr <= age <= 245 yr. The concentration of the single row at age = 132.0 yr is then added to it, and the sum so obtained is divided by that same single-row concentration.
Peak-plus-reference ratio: 2.01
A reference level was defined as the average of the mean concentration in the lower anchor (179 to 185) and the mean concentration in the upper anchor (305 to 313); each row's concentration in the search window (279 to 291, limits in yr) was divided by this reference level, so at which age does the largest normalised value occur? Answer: 288.0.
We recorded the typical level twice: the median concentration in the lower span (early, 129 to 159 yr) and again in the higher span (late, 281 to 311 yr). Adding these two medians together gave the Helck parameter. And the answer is 42.4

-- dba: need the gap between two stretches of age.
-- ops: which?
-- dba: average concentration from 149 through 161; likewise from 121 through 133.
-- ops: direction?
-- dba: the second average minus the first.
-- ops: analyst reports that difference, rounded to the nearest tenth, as -1.2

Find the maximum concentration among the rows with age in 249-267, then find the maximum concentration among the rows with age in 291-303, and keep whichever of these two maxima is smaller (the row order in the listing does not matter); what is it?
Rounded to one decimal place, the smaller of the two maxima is 20.8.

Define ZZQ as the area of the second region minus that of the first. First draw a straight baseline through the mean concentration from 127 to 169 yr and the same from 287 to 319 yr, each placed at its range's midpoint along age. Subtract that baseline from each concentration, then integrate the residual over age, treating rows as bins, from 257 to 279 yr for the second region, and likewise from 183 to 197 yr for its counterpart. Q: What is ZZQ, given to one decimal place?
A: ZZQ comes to 38.2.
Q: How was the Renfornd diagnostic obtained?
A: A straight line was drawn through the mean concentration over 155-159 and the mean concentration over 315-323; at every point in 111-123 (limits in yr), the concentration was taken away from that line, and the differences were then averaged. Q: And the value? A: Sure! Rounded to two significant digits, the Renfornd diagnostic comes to 1.4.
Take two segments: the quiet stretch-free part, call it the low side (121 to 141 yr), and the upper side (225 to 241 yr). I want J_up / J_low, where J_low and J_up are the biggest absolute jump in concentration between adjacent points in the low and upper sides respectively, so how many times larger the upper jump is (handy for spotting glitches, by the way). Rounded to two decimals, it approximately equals 0.52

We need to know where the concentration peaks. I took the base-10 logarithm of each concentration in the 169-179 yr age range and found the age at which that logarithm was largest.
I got 174.0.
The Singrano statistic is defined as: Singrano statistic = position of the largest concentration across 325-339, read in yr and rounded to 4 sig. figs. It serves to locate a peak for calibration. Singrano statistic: 332.0 yr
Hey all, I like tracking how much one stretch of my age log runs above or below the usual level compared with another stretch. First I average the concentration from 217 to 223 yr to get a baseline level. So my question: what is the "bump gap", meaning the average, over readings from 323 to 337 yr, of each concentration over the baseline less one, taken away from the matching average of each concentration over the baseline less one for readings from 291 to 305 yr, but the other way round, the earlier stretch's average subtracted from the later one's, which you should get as 0.15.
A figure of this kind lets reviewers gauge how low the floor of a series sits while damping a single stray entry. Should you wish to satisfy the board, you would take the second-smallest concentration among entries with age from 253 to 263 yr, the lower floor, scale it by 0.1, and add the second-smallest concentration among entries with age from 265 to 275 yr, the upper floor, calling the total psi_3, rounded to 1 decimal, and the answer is 22.9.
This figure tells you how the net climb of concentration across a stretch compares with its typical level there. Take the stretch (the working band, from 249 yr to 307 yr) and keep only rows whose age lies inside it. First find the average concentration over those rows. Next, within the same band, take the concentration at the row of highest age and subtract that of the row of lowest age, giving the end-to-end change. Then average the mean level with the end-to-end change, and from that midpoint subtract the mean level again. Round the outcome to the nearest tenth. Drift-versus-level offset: -10.4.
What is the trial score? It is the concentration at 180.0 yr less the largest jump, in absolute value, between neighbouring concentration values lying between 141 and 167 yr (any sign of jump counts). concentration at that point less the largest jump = 18.3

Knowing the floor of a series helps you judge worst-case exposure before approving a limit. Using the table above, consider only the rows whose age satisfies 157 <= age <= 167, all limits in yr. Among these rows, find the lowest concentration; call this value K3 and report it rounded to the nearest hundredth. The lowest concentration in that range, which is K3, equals 19.79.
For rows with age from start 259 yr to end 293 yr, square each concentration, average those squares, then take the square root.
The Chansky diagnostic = 21.5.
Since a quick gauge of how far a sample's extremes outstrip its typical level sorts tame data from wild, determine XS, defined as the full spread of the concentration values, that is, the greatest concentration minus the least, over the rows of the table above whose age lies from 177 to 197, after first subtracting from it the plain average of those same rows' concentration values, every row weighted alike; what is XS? -16.7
